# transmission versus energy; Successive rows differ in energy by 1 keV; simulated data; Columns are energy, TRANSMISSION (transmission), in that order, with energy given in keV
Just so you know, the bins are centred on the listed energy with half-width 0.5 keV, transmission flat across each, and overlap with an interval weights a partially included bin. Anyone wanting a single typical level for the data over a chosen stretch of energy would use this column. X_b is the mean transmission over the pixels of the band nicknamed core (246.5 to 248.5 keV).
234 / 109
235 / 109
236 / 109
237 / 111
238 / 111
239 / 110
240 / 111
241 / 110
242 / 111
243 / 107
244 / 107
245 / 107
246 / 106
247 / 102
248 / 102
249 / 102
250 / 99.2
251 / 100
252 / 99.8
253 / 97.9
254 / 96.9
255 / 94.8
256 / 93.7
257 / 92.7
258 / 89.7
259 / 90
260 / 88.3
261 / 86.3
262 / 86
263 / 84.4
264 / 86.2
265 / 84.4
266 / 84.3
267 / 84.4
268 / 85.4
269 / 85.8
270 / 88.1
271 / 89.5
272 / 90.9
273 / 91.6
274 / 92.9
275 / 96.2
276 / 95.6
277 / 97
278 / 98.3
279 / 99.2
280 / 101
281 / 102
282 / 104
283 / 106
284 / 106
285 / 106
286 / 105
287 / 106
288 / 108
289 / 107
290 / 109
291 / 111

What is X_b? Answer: 102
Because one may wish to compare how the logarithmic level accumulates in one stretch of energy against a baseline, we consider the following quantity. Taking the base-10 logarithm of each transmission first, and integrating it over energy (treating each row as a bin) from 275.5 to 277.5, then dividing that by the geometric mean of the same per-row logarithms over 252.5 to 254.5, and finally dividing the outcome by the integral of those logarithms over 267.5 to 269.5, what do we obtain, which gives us 0.516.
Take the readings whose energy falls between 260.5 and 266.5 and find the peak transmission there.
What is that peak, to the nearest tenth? 86.3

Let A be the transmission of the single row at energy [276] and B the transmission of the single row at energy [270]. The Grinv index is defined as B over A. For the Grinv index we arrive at 0.92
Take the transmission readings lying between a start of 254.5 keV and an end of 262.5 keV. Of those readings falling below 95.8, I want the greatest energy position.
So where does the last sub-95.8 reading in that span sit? 262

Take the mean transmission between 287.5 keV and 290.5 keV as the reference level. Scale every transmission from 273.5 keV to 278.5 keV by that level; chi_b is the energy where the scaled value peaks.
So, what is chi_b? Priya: 278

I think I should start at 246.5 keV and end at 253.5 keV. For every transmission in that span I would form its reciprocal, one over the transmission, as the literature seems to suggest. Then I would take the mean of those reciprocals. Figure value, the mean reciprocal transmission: 0.0100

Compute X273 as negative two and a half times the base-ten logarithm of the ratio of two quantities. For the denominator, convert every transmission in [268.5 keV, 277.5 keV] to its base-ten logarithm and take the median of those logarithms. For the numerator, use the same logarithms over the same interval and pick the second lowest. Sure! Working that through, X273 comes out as 0.0094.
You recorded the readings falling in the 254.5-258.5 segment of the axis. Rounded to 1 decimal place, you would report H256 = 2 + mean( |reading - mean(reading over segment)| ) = 3.5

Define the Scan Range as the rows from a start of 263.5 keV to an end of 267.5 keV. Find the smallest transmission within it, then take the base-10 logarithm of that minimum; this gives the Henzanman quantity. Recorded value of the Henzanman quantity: 1.93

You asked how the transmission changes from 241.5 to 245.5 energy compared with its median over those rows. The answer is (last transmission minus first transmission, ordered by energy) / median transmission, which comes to -0.04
